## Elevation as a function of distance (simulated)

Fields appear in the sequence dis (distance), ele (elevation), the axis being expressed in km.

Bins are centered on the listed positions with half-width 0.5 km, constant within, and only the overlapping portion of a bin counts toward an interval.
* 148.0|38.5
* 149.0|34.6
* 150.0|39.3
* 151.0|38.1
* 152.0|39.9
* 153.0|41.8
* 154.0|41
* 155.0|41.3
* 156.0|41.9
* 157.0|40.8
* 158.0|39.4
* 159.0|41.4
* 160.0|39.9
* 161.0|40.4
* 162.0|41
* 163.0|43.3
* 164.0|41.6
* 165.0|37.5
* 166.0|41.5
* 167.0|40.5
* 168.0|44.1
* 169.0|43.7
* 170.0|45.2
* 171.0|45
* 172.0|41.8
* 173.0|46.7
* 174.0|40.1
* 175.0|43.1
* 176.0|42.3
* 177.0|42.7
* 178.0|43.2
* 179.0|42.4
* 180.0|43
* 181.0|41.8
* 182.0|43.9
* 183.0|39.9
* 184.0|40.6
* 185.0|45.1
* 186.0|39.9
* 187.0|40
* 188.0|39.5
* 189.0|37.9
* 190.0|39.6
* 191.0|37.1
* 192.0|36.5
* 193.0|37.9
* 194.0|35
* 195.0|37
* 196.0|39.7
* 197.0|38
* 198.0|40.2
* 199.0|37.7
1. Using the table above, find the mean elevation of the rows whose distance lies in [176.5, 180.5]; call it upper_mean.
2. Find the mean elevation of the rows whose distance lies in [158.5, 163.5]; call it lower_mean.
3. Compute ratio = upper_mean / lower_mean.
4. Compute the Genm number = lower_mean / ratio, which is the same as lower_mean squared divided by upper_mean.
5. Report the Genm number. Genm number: 40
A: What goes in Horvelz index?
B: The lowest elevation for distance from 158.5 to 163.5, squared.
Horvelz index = 1592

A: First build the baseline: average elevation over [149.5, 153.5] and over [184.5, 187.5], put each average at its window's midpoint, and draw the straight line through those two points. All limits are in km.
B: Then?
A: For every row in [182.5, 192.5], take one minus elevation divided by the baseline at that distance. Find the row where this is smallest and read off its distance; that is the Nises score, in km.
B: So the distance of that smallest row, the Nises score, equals 185.0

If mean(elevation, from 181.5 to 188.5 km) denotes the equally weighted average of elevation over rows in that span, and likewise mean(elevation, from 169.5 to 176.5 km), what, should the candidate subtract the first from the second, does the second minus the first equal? 2.2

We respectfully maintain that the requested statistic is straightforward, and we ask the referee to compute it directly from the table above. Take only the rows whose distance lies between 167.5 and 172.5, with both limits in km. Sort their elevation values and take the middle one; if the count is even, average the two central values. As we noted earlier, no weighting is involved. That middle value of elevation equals 44.1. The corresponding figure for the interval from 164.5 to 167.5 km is 40.5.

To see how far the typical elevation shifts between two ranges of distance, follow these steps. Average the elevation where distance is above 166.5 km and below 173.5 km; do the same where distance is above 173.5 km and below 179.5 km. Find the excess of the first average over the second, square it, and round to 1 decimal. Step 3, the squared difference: 2.4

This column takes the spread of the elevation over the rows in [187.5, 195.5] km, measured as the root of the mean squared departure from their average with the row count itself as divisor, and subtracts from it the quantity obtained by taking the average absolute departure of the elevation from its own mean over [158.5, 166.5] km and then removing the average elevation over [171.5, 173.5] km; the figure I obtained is 44.5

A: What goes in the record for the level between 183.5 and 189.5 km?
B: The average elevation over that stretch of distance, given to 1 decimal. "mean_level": 40.5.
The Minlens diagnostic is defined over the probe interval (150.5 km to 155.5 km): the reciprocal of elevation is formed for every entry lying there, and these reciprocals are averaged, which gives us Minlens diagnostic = 0.0248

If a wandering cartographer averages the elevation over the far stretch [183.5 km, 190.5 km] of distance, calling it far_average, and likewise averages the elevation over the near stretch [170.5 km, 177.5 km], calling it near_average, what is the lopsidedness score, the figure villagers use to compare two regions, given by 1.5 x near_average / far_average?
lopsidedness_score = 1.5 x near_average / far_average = 1.60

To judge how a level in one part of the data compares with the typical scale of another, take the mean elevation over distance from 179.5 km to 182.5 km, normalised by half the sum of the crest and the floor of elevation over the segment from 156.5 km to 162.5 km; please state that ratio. 1.06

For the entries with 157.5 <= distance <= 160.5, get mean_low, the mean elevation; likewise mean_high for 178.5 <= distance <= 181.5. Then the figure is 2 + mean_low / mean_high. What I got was 2.95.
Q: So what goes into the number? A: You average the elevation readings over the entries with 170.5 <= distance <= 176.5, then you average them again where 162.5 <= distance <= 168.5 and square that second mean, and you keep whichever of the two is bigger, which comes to 1715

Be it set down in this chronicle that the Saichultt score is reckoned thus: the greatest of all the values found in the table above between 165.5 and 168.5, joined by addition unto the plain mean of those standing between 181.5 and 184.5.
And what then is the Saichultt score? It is 85.6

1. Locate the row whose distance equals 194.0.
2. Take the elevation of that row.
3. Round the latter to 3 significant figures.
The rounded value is 35.0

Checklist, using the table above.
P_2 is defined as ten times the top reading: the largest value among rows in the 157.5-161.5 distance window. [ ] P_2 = 414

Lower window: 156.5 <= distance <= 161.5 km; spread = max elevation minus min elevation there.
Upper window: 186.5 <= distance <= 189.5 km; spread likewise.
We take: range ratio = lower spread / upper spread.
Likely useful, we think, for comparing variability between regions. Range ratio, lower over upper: 1.0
